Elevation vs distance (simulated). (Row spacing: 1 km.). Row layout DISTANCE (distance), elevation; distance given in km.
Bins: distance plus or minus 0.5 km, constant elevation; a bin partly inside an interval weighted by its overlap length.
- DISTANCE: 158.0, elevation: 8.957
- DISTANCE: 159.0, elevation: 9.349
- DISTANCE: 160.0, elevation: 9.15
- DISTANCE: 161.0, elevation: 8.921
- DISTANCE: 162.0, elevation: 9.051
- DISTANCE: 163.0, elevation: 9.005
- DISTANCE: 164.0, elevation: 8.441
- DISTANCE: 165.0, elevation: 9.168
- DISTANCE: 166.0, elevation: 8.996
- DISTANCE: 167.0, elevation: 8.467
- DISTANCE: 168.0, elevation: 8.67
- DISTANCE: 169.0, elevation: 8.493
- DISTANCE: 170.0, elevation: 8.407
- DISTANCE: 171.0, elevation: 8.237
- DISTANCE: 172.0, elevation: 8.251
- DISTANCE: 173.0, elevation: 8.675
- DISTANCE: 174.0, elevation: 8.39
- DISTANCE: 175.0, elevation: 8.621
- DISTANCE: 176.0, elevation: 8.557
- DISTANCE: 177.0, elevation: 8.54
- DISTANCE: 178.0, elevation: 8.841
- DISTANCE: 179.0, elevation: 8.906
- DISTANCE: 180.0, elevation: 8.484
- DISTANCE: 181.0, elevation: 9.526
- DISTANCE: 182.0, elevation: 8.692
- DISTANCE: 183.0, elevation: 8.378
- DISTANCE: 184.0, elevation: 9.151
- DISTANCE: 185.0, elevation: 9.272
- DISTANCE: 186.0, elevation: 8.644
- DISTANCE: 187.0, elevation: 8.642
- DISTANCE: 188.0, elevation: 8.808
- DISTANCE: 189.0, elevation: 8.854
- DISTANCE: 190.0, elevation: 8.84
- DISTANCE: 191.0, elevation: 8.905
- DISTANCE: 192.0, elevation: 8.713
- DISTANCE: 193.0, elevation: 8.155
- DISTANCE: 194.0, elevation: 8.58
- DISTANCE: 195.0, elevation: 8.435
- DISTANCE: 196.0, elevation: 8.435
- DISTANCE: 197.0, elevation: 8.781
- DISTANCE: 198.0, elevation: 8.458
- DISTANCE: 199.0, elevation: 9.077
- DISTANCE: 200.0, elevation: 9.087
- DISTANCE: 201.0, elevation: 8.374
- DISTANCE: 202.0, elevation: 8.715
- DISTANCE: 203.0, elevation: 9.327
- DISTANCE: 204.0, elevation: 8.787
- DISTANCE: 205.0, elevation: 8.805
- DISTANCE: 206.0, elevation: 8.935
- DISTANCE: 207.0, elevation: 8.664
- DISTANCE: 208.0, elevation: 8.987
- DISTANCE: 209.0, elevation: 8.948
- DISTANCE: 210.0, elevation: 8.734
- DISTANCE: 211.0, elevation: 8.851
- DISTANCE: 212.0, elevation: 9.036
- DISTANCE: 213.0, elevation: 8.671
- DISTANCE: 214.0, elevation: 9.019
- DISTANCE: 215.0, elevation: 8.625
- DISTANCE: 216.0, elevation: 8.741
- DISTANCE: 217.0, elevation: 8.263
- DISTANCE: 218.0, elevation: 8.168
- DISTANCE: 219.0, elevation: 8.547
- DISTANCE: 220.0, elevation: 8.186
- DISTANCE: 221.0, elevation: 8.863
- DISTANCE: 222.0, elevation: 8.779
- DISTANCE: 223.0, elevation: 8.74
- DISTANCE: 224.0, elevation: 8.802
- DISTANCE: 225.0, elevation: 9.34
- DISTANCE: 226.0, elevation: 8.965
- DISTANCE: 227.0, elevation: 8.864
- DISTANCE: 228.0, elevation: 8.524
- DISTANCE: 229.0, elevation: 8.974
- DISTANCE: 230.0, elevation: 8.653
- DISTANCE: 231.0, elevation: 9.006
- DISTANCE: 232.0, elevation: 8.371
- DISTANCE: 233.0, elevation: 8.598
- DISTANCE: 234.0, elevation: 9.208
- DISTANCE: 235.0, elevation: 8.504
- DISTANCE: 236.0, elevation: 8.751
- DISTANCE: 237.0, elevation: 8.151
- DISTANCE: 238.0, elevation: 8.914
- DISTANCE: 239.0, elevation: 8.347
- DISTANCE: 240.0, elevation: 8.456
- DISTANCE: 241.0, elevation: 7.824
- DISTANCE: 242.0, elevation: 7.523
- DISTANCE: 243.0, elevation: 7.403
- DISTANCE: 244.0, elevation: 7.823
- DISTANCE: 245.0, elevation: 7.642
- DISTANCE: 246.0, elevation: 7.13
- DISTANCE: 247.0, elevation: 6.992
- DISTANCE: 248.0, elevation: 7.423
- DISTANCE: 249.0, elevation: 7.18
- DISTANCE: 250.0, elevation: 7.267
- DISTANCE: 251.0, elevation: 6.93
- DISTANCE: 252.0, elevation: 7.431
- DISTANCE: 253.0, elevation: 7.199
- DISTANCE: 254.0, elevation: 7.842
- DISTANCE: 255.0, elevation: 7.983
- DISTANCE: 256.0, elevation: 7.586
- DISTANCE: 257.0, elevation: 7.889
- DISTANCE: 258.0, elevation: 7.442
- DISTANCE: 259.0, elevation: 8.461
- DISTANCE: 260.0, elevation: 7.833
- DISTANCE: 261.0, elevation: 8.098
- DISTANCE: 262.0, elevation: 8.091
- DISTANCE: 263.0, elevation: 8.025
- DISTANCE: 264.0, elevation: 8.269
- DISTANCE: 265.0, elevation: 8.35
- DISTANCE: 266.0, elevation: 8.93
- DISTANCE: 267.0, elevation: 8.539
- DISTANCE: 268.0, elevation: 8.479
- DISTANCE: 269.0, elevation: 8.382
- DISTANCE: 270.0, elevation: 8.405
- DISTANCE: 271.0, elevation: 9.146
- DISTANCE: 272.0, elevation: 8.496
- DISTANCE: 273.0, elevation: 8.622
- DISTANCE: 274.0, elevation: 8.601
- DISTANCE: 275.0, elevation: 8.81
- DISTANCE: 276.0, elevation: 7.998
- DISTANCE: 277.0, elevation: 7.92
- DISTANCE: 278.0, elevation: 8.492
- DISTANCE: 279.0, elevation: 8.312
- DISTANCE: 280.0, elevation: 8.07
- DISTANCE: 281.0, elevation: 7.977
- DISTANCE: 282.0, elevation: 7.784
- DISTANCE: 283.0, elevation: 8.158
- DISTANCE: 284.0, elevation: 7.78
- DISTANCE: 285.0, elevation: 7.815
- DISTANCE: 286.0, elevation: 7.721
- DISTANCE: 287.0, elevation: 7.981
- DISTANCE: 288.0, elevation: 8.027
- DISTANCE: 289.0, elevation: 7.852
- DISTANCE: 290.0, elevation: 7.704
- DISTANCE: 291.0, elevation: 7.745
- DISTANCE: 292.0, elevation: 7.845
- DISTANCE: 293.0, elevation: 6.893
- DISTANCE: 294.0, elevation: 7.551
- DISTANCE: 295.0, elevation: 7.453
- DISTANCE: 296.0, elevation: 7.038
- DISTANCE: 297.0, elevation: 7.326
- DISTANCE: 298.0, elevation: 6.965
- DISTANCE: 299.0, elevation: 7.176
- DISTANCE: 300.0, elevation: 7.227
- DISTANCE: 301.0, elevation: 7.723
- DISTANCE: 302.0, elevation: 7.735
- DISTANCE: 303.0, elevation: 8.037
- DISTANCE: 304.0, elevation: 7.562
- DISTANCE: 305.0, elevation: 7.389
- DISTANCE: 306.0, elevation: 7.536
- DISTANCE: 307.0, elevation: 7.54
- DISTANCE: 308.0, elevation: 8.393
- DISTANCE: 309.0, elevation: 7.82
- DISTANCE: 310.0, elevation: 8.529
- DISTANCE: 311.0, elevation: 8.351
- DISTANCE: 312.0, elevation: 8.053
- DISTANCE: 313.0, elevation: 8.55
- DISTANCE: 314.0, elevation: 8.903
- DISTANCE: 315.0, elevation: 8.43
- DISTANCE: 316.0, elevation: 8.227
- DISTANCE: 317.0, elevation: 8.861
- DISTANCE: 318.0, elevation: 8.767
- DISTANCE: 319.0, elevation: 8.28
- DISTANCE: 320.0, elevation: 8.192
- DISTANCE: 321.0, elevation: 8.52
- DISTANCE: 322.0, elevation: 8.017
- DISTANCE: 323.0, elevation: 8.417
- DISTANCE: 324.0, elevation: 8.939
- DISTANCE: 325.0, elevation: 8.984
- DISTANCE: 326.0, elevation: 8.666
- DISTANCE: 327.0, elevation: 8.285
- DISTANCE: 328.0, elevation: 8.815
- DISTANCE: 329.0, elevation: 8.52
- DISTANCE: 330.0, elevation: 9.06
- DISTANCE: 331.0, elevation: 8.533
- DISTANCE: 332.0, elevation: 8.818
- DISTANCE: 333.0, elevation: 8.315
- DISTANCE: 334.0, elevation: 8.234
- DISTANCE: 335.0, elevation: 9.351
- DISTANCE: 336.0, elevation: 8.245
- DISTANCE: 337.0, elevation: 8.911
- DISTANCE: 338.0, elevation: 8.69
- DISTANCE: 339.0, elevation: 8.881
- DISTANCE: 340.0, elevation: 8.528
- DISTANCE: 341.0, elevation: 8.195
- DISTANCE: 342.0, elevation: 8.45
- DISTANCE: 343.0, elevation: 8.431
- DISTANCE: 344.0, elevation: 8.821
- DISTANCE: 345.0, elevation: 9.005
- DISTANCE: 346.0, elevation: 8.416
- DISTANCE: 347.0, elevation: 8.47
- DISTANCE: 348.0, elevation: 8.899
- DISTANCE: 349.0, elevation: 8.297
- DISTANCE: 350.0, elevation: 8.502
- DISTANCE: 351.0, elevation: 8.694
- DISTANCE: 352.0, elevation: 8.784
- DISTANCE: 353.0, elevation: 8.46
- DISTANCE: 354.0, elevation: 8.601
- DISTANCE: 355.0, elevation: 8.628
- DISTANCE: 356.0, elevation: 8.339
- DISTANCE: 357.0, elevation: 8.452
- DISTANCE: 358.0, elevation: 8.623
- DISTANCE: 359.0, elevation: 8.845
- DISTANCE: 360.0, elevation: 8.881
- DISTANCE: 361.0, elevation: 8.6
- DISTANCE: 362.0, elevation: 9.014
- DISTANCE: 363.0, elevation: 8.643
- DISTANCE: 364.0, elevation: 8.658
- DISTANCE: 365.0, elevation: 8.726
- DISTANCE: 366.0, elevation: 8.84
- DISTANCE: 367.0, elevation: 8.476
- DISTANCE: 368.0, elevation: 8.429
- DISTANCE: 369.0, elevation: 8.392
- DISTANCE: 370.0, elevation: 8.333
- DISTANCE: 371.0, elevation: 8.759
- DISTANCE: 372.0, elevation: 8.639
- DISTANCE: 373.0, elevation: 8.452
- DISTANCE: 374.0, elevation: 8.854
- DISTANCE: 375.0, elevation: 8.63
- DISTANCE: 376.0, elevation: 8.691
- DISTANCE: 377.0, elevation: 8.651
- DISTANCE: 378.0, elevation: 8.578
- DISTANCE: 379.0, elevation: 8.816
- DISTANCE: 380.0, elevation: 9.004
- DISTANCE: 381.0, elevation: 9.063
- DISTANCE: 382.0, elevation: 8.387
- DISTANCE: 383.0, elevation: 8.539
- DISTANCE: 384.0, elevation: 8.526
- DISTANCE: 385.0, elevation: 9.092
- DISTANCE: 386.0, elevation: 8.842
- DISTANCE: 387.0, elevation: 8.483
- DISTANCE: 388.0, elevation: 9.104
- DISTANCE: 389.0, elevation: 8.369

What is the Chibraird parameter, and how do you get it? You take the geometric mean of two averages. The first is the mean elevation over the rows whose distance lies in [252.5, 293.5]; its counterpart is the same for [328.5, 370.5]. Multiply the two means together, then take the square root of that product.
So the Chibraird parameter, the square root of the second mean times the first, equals 8.35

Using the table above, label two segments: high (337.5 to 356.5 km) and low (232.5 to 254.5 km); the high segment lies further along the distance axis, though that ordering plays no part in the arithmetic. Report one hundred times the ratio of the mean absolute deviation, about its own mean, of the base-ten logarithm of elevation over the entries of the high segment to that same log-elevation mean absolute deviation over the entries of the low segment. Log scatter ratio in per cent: 30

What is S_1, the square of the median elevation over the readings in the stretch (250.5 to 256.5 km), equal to 56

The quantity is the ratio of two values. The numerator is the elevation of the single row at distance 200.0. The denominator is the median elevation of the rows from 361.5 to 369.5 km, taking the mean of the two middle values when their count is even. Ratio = 1.05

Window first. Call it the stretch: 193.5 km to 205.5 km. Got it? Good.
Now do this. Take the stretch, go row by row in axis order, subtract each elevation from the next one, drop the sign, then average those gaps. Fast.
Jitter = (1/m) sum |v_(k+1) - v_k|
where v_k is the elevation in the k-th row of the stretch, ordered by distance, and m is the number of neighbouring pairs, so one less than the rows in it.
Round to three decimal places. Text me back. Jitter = 0.333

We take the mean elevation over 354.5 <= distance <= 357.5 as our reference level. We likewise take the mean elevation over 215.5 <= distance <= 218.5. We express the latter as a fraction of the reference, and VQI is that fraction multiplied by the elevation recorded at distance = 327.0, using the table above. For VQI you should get 8.2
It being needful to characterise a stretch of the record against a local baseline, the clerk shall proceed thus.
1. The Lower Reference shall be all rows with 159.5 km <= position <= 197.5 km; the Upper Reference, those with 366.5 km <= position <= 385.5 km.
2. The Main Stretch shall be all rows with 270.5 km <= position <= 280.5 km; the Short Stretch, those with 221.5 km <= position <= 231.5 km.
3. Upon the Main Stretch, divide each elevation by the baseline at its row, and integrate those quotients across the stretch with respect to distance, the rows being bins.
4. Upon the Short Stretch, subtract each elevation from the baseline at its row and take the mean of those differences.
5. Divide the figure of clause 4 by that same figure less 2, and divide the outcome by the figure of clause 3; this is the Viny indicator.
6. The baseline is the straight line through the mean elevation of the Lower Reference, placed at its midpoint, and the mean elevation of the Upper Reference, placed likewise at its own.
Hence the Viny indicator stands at 0.008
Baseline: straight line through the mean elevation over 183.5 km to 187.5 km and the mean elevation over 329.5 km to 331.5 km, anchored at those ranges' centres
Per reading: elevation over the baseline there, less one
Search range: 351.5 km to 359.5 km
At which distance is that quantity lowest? 356.0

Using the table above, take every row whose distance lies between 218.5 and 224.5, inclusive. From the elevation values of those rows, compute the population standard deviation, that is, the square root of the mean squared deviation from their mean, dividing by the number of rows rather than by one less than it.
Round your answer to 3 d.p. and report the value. 0.231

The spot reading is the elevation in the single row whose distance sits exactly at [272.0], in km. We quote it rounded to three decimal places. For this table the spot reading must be 8.496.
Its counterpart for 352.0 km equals 8.784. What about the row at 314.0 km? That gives 8.903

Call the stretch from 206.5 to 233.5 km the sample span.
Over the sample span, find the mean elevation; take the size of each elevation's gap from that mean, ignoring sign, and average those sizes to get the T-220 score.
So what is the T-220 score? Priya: 0.211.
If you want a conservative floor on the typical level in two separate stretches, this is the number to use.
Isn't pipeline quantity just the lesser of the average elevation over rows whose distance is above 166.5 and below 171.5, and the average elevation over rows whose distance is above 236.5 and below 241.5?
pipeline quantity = 8.34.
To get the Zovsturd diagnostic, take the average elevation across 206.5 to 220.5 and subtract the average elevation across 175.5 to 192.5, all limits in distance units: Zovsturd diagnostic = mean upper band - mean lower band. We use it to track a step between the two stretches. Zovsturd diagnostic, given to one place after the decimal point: -0.1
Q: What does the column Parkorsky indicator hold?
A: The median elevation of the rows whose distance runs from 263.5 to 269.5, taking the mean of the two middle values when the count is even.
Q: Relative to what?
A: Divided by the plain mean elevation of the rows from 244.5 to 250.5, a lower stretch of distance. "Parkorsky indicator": 1.16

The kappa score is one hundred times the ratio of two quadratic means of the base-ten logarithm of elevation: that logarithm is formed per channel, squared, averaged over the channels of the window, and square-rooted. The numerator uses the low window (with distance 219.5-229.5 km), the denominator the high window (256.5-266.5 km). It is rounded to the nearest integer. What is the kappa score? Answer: 104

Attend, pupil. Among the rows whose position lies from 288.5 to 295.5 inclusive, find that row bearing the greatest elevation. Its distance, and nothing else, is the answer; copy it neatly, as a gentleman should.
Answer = 289.0 km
